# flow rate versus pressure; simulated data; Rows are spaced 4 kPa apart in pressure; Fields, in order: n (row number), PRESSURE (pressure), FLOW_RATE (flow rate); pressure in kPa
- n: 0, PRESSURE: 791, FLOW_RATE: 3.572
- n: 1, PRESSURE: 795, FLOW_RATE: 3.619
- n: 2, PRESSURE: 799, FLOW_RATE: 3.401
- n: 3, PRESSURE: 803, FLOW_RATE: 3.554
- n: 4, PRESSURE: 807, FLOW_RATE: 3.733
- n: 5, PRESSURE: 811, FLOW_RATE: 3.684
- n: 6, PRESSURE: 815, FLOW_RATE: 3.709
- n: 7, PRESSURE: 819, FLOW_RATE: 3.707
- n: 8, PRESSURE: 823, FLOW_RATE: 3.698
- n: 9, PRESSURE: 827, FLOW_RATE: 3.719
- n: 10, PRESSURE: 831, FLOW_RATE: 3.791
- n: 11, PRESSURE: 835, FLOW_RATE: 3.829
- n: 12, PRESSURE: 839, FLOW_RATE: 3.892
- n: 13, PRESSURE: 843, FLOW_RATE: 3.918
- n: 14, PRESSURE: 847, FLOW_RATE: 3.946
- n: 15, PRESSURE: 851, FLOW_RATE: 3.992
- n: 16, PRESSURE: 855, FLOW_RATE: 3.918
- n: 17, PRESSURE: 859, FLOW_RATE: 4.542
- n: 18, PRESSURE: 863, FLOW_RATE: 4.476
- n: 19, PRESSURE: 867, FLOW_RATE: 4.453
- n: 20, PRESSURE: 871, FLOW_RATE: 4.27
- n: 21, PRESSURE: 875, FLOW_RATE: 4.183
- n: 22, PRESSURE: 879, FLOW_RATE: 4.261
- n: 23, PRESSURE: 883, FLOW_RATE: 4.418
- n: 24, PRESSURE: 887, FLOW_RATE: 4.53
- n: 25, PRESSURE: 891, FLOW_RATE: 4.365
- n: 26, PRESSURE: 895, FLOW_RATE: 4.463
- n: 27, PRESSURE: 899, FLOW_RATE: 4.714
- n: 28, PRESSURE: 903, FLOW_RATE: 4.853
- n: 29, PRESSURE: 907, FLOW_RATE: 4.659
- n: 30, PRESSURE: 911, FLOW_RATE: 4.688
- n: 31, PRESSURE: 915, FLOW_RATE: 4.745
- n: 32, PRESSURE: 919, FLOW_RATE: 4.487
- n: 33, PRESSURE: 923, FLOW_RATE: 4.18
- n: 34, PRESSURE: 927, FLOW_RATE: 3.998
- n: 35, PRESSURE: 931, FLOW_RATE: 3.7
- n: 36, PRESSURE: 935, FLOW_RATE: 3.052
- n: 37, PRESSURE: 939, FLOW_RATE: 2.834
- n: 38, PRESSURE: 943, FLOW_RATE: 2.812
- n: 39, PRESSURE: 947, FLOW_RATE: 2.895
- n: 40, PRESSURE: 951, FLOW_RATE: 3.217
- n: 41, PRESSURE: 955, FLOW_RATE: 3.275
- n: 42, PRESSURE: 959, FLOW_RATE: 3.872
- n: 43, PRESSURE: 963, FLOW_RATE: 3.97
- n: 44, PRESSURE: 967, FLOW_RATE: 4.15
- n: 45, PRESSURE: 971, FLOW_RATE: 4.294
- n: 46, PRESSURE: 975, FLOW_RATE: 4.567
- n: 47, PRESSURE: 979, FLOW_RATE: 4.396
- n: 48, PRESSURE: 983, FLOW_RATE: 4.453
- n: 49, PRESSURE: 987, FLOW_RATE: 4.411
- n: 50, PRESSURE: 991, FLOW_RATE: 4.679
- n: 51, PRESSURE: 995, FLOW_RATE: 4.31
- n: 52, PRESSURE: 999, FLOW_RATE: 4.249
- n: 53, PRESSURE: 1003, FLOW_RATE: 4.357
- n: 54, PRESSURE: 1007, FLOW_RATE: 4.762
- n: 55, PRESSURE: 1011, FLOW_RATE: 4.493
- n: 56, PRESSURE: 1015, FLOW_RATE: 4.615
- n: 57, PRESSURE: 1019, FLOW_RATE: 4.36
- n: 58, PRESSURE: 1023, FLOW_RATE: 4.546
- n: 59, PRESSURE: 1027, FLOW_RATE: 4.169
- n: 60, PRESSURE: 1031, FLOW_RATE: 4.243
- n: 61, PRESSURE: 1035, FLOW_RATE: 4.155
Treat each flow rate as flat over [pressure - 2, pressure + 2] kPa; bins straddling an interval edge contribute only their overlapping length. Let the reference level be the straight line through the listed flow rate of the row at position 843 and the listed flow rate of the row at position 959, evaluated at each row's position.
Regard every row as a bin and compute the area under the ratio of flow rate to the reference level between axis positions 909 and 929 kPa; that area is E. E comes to 22.7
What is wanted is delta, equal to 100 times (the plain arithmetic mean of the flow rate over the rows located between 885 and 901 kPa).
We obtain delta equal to 452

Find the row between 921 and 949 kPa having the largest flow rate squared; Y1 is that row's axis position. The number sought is 923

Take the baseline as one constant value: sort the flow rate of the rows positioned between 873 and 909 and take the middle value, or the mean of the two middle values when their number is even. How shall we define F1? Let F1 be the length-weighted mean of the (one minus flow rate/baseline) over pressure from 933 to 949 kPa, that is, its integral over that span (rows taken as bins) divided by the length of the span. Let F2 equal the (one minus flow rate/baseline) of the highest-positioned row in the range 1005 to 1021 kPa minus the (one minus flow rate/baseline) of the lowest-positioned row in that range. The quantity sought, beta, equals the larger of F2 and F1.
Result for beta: 0.351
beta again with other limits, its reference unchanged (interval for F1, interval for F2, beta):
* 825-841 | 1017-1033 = 0.147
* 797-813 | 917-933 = 0.195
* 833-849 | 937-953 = 0.127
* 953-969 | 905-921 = 0.145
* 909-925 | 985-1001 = 0.036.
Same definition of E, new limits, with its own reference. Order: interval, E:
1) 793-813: 18.3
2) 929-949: 15.8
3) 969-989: 22.9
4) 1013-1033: 22.8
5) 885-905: 23.5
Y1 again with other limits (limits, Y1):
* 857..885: 859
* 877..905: 903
